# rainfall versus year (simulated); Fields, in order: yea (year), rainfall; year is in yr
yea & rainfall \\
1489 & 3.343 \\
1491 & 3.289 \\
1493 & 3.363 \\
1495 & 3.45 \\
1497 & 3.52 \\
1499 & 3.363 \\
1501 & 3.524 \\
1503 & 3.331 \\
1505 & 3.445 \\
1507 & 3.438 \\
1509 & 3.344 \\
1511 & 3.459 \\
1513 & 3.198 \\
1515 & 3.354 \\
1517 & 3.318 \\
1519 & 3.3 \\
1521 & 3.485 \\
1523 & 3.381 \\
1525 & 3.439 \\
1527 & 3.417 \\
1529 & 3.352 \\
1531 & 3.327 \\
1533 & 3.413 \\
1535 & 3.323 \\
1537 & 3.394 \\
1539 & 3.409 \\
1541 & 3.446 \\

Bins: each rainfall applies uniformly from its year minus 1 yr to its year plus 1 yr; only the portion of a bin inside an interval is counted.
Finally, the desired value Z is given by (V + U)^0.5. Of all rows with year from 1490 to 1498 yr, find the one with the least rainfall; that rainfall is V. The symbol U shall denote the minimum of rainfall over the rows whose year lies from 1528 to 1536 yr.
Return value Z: 2.57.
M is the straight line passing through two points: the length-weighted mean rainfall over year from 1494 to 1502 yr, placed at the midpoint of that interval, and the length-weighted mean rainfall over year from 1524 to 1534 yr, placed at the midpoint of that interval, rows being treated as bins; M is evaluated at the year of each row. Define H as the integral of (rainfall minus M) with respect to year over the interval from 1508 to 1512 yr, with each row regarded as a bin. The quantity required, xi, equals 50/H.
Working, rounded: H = -0.135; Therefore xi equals -369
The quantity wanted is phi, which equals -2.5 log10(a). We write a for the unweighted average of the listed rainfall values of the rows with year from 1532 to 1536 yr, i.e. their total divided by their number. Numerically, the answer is -1.32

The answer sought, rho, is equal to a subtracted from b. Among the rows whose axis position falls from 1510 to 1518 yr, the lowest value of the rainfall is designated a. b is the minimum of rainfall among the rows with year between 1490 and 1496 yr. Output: 0.09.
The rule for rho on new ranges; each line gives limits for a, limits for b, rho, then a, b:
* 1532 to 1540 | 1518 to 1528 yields -0.02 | 3.323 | 3.3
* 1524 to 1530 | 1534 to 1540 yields -0.03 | 3.352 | 3.323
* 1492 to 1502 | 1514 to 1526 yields -0.06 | 3.363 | 3.3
